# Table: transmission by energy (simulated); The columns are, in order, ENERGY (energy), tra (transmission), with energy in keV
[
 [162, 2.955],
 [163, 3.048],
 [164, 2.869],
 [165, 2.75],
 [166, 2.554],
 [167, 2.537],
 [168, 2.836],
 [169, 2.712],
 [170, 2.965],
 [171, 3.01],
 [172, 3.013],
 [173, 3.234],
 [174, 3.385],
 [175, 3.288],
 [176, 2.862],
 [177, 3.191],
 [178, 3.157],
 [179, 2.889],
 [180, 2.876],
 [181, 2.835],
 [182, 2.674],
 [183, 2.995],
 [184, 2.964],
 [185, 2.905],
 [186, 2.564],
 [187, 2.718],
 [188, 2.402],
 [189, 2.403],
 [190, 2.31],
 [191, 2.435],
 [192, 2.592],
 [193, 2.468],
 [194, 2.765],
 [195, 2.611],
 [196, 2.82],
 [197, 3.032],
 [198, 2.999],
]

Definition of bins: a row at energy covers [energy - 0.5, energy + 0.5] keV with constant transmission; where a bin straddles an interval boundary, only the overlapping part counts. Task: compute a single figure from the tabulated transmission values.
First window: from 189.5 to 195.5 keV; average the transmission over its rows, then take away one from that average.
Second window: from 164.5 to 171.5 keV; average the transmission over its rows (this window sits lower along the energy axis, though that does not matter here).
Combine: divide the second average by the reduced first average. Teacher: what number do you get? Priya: 1.8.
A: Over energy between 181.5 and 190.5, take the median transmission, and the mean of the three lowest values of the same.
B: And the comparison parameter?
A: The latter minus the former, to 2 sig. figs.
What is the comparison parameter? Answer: -0.30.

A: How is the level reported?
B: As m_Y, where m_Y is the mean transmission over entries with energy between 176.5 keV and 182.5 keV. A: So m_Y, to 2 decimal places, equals 2.94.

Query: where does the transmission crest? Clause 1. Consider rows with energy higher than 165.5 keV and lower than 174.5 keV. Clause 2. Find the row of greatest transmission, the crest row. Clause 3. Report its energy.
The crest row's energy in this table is 174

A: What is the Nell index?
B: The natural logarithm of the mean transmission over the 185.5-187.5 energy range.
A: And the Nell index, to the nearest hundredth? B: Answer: 0.97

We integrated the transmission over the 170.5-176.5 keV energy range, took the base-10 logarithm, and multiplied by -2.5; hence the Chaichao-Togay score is -3.18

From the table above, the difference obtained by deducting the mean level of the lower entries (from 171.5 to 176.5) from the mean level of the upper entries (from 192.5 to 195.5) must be -0.54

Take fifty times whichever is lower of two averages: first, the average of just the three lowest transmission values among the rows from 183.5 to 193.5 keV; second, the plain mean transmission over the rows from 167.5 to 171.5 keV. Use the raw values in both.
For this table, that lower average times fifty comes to 119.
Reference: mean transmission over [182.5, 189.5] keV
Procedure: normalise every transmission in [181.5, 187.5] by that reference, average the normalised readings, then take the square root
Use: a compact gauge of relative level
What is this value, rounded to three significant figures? 1.02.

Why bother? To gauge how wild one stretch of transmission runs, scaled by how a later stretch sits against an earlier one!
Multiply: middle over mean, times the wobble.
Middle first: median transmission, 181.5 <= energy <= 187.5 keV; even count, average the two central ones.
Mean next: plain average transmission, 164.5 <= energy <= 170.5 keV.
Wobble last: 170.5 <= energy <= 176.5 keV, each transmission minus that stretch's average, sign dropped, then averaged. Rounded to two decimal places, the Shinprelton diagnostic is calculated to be 0.18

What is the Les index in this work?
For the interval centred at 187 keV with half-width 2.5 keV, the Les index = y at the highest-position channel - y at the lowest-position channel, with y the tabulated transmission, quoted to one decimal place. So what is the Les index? -0.5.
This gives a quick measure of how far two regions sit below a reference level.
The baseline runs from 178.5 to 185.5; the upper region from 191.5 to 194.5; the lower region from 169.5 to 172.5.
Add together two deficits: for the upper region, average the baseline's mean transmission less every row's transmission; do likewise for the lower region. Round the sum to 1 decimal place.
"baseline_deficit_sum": 0.1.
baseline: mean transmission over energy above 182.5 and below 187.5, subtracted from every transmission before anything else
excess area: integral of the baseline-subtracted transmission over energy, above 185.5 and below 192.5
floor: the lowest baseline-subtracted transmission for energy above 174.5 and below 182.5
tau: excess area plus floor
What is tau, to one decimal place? -2.5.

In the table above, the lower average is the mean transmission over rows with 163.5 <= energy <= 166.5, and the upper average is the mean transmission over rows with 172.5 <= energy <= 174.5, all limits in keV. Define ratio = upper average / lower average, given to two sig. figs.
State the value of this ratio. 1.2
